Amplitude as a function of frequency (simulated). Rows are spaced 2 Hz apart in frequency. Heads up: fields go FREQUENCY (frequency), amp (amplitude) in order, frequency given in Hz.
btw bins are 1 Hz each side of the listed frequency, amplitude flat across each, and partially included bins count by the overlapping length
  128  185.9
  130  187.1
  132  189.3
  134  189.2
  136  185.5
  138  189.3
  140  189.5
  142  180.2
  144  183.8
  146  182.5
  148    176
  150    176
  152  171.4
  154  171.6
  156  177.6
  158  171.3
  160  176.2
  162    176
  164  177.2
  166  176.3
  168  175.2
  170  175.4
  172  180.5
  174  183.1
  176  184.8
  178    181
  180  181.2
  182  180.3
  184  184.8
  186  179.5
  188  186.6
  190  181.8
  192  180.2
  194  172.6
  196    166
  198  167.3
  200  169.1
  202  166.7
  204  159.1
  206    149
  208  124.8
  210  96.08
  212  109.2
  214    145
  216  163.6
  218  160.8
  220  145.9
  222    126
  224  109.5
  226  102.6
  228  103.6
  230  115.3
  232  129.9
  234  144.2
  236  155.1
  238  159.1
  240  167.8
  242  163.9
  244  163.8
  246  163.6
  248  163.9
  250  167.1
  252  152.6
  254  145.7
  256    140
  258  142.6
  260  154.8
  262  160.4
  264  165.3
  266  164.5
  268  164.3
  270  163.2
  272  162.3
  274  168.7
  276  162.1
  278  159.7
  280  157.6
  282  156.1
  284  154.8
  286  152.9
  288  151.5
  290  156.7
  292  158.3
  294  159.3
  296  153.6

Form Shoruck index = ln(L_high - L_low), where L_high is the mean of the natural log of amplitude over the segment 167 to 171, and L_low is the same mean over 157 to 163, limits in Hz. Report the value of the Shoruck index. -5.37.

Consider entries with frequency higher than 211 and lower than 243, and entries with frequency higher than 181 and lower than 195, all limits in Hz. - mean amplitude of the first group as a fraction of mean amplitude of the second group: 0.76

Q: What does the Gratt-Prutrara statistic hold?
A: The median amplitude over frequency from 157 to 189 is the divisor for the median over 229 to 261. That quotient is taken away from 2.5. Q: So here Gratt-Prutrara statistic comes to 1.639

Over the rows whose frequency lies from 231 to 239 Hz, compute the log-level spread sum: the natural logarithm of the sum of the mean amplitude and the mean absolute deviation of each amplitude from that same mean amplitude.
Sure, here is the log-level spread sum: 5.06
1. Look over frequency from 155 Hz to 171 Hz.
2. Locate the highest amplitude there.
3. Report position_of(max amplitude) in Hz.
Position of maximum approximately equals 156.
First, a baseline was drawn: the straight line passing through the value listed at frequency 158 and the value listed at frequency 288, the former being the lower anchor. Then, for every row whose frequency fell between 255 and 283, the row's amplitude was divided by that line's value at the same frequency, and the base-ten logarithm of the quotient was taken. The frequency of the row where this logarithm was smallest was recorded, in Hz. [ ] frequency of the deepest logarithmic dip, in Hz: 256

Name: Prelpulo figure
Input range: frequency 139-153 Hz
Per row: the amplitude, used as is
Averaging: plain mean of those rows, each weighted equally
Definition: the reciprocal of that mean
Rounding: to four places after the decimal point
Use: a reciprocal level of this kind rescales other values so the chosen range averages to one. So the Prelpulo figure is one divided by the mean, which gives 0.0056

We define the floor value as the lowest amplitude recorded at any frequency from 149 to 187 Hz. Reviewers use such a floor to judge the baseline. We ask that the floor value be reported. 171.3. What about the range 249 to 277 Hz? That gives 140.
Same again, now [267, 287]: 152.9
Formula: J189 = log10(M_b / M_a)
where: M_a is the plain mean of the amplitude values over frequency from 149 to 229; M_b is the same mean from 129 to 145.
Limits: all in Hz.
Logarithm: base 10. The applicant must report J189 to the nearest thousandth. 0.063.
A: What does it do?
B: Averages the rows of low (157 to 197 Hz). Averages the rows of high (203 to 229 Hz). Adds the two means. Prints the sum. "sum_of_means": 309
